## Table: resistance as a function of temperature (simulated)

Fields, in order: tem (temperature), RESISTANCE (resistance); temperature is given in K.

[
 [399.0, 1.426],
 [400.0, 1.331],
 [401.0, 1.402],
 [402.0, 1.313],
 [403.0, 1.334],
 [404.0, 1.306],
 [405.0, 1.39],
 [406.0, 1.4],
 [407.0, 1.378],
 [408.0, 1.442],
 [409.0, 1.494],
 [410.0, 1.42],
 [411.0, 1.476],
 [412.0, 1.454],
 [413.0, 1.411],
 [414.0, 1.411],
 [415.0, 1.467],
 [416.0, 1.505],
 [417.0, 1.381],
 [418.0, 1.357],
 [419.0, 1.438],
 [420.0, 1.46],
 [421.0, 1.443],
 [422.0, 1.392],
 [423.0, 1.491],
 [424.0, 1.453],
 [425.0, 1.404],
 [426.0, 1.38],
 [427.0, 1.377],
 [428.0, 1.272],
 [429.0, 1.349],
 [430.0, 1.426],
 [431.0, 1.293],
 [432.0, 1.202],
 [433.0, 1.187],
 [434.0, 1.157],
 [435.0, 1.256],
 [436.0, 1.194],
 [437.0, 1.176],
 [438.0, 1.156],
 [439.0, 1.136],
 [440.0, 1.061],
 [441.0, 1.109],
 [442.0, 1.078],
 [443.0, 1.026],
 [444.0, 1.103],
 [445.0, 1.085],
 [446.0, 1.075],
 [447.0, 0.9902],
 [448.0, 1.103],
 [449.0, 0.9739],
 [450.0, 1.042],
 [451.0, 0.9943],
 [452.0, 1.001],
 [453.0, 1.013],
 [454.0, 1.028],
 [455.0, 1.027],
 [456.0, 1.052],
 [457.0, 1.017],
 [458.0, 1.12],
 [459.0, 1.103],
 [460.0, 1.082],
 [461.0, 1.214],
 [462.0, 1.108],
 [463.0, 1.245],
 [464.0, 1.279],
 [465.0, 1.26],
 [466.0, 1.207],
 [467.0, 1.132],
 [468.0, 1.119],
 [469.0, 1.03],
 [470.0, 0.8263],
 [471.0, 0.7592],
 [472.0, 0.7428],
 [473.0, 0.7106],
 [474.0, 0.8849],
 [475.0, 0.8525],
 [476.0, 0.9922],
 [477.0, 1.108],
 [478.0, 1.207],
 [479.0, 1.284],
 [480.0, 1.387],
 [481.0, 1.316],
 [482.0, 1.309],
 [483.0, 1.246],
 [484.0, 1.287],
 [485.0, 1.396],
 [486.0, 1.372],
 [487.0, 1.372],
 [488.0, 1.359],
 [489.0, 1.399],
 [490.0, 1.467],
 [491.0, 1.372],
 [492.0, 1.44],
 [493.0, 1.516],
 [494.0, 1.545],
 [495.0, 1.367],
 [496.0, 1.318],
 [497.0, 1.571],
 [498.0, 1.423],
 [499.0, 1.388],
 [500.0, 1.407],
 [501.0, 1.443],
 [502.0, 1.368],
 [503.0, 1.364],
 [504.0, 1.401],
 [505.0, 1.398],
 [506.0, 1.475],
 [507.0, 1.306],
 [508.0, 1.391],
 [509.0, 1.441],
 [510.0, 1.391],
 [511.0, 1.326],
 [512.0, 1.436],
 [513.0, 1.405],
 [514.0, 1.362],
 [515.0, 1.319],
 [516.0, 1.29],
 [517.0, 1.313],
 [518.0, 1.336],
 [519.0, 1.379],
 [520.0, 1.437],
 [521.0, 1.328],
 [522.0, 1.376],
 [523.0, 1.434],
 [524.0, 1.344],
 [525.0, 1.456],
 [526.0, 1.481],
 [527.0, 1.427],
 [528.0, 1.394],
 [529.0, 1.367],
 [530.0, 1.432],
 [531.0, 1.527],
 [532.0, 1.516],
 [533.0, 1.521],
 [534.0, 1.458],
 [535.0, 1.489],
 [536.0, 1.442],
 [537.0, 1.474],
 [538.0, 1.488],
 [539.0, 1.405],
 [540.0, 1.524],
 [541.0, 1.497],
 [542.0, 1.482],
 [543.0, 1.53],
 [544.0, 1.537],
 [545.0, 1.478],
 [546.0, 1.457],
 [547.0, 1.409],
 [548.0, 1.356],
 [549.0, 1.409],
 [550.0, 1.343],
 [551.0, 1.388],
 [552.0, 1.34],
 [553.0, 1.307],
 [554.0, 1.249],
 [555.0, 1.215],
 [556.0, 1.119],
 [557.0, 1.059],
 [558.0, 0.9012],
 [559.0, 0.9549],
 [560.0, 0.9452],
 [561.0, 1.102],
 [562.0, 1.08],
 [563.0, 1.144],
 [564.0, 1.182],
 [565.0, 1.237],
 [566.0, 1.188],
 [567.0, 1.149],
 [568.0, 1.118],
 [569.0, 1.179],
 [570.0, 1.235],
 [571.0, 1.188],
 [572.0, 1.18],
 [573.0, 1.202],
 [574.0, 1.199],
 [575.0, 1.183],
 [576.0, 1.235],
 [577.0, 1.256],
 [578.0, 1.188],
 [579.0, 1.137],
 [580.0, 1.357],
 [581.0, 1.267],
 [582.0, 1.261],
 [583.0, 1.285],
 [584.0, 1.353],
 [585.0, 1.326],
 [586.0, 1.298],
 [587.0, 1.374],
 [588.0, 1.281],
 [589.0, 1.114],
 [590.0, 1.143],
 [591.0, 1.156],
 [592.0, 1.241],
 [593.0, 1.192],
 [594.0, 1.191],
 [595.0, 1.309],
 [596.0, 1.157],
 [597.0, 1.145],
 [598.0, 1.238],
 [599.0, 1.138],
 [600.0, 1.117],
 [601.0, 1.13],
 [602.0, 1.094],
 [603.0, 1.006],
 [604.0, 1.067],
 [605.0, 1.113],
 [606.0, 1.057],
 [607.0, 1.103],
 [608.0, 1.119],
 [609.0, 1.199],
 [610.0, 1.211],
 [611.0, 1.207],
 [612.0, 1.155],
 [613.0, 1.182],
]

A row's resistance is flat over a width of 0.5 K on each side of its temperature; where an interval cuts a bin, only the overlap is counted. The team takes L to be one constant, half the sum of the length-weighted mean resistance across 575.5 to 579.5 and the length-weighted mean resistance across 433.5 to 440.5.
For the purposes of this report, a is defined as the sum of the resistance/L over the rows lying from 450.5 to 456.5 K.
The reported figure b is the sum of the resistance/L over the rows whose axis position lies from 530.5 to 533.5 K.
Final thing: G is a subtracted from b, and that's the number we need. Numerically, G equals -1.3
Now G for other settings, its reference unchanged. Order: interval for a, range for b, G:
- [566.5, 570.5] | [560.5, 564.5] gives -0.1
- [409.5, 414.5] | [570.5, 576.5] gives 0.0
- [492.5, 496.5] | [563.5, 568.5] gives 0.1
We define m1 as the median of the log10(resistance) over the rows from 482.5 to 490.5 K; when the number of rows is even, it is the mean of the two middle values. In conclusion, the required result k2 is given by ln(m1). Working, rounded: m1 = 0.137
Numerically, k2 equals -2.0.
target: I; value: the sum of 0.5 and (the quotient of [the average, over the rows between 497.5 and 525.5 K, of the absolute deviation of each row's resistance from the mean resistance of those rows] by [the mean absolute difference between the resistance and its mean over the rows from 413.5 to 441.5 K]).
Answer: 0.85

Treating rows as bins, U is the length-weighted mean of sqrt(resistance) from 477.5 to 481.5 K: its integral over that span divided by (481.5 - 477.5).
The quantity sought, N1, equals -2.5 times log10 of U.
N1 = -0.14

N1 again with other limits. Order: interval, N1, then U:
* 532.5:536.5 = -0.21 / 1.22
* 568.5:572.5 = -0.10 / 1.09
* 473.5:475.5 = 0.08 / 0.93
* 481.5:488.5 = -0.16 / 1.15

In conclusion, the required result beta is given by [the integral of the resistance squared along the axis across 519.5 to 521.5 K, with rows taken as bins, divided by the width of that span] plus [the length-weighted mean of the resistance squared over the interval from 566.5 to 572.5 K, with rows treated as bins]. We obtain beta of 3.3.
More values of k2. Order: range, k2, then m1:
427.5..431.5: -2.1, 0.121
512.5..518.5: -2.1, 0.123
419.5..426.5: -1.8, 0.159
